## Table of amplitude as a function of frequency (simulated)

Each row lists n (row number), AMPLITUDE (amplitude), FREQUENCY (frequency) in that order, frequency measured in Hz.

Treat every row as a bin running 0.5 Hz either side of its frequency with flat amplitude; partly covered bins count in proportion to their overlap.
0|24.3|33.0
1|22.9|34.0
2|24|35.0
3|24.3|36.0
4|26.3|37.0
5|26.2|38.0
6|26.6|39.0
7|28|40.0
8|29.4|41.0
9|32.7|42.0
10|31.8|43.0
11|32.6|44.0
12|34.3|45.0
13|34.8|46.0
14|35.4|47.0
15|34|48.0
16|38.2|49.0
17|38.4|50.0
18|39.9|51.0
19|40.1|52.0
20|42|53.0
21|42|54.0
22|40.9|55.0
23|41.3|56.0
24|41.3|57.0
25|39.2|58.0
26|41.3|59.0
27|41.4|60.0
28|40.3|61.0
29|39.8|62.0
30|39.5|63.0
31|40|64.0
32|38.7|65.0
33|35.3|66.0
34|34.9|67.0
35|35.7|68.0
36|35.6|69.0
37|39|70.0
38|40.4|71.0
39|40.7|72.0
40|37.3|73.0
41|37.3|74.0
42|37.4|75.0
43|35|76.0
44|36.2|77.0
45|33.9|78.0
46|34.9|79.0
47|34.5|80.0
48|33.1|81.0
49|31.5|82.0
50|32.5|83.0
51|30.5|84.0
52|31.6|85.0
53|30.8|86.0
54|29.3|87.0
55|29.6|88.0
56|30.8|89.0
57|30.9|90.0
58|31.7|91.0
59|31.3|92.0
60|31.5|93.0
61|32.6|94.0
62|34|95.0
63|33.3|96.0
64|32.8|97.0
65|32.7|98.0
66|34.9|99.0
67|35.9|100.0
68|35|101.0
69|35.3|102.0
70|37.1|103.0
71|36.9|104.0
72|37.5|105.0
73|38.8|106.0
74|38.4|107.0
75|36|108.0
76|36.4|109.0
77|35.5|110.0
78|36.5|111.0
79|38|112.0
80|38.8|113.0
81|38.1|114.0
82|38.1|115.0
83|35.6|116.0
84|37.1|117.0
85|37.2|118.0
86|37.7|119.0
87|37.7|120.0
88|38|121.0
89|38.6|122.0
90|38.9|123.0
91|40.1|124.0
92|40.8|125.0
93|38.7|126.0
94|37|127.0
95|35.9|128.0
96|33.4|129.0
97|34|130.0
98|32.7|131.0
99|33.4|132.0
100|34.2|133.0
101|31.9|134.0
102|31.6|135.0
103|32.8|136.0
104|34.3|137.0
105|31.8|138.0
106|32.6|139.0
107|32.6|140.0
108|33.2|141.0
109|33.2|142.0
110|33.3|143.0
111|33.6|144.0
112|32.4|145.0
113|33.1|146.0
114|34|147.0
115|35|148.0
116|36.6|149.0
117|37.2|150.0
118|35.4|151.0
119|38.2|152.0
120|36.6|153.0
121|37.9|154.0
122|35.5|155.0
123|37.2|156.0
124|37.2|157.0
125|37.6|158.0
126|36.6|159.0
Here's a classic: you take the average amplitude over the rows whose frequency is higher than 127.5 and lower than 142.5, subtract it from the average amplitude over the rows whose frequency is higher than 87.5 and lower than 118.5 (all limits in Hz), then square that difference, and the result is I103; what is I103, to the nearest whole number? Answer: 4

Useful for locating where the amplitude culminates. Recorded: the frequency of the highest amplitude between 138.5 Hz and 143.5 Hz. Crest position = 143.0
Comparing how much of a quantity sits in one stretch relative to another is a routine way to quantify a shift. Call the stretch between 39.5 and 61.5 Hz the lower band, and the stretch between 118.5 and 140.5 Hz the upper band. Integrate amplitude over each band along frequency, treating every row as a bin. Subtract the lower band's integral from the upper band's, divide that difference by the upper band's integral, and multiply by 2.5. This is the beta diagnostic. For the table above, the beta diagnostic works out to -0.13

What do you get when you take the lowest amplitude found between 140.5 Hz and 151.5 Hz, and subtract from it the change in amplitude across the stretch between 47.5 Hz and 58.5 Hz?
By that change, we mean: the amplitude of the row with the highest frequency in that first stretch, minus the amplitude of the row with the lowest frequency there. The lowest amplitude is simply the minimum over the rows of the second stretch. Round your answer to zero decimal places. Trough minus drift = 27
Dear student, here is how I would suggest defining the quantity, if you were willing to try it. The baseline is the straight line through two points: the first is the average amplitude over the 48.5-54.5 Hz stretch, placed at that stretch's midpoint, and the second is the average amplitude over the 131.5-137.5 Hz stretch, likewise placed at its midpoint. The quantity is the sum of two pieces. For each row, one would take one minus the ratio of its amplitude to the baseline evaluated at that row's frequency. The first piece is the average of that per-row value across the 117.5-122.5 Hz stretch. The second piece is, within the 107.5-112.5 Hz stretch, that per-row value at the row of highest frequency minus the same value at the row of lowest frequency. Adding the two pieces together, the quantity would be -0.17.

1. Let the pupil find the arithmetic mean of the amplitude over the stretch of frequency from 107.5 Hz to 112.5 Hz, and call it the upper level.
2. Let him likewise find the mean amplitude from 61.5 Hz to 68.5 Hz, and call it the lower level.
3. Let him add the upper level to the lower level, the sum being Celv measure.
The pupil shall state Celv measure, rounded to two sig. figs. 74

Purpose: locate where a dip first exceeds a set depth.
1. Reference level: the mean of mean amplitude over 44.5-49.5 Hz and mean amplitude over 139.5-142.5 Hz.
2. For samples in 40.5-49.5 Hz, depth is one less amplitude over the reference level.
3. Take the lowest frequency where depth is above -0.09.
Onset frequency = 41.0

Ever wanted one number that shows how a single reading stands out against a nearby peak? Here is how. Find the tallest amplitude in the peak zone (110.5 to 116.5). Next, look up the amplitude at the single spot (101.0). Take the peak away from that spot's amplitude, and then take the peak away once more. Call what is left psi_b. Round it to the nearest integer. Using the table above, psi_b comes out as -43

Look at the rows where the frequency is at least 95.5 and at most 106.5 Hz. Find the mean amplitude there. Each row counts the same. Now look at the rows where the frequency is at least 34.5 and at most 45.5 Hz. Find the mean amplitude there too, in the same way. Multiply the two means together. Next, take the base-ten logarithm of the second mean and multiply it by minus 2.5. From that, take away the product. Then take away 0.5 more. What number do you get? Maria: -1024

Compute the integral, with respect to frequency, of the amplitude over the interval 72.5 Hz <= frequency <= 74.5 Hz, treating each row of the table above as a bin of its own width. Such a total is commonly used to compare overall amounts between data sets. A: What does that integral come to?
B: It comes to 74.6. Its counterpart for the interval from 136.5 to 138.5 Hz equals 66.1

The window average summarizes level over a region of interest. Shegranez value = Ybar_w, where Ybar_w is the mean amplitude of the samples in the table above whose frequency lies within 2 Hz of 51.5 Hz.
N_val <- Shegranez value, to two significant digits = 40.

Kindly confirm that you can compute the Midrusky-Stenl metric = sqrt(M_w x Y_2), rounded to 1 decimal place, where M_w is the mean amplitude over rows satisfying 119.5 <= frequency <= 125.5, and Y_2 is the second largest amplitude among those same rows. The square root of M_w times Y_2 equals 39.6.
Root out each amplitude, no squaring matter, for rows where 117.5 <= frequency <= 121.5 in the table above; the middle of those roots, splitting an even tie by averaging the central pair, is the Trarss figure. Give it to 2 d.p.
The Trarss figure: 6.14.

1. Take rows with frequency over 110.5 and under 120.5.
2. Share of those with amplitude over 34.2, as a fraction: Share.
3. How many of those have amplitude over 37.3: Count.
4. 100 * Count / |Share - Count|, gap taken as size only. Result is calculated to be 120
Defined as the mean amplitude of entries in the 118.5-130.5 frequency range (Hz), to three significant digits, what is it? 37.6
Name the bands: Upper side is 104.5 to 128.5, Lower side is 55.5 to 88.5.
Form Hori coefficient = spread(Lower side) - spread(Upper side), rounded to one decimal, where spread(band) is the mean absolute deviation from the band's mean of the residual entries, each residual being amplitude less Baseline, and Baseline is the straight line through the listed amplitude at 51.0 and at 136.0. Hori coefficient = 1.5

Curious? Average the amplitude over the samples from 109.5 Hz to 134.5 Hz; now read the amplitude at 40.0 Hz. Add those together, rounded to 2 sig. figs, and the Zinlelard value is 65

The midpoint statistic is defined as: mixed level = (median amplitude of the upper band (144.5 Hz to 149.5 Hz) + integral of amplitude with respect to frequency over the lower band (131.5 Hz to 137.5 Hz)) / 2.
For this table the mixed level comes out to 116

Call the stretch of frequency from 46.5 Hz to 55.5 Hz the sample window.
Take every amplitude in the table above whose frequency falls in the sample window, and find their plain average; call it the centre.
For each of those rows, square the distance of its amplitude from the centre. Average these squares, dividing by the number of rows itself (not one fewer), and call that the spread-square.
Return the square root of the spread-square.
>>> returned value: 2.6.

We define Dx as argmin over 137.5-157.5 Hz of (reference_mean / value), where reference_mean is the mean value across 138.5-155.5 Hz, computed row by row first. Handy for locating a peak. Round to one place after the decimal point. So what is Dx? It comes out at 152.0 Hz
